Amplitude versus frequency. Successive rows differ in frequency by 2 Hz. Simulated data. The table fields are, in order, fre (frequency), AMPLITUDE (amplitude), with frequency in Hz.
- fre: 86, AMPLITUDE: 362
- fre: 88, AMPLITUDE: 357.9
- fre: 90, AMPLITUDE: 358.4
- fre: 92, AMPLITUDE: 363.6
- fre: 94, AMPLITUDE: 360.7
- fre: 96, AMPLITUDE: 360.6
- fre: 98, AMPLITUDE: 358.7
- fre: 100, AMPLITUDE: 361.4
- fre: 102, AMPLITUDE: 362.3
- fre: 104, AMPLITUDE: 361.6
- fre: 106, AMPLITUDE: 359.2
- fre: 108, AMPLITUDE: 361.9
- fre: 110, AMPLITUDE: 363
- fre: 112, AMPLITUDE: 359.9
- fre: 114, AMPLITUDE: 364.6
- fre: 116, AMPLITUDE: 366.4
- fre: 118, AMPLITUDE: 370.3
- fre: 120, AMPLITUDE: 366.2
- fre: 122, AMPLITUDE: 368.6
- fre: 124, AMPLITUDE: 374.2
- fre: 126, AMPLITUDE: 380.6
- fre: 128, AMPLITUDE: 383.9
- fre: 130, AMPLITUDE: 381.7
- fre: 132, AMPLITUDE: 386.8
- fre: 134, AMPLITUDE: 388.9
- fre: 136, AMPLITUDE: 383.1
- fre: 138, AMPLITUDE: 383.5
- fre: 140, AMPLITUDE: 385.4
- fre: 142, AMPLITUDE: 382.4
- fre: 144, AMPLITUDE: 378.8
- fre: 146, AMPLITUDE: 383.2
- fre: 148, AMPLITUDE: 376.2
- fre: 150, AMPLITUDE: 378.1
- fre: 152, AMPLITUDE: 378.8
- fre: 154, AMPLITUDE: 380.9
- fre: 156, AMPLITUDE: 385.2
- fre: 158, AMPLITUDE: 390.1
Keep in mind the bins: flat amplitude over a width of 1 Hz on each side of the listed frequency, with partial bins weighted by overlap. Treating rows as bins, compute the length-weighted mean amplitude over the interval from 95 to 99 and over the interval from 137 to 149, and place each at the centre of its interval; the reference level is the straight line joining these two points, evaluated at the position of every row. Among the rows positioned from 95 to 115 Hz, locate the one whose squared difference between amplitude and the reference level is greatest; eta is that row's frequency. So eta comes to 112 Hz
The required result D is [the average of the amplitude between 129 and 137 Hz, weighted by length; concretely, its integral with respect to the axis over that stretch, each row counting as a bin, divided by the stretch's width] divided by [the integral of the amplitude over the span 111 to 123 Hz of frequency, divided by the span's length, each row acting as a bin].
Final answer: 1.05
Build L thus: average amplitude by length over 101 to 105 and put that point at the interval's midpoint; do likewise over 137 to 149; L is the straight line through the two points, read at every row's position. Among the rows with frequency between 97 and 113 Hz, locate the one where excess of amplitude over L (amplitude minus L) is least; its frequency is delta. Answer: 112 Hz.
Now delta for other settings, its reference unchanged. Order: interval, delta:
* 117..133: 120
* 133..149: 148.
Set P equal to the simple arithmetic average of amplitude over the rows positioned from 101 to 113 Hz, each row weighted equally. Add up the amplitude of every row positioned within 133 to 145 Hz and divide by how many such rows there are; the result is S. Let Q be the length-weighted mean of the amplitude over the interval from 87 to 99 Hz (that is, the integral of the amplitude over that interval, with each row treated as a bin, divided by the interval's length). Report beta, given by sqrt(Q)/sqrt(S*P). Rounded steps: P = 361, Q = 360.0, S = 384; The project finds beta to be 0.0510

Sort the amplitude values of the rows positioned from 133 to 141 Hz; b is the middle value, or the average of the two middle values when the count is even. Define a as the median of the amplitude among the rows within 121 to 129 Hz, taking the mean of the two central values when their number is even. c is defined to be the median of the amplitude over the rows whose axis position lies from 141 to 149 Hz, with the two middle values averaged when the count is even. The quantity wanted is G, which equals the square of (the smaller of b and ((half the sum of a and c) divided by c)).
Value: 0.99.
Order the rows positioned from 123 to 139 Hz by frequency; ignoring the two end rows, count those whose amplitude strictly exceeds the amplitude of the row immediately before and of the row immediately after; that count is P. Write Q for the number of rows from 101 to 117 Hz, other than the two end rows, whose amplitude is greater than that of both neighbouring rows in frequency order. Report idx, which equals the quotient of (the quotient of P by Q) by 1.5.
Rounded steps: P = 2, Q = 1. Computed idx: 1.33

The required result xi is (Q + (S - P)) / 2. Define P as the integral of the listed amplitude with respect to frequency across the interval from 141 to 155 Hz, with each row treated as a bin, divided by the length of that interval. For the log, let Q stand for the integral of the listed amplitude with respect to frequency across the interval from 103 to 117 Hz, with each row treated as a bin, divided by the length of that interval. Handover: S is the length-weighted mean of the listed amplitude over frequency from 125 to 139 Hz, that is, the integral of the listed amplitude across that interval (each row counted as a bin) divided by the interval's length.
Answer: 183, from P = 380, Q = 362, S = 384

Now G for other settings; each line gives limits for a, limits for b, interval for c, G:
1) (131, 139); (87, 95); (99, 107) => 1.07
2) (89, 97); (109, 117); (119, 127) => 0.97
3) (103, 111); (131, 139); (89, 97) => 1.00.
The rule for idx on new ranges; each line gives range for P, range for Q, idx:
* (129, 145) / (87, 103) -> 1.33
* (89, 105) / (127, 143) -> 0.67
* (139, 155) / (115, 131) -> 0.33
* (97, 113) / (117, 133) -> 1.33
